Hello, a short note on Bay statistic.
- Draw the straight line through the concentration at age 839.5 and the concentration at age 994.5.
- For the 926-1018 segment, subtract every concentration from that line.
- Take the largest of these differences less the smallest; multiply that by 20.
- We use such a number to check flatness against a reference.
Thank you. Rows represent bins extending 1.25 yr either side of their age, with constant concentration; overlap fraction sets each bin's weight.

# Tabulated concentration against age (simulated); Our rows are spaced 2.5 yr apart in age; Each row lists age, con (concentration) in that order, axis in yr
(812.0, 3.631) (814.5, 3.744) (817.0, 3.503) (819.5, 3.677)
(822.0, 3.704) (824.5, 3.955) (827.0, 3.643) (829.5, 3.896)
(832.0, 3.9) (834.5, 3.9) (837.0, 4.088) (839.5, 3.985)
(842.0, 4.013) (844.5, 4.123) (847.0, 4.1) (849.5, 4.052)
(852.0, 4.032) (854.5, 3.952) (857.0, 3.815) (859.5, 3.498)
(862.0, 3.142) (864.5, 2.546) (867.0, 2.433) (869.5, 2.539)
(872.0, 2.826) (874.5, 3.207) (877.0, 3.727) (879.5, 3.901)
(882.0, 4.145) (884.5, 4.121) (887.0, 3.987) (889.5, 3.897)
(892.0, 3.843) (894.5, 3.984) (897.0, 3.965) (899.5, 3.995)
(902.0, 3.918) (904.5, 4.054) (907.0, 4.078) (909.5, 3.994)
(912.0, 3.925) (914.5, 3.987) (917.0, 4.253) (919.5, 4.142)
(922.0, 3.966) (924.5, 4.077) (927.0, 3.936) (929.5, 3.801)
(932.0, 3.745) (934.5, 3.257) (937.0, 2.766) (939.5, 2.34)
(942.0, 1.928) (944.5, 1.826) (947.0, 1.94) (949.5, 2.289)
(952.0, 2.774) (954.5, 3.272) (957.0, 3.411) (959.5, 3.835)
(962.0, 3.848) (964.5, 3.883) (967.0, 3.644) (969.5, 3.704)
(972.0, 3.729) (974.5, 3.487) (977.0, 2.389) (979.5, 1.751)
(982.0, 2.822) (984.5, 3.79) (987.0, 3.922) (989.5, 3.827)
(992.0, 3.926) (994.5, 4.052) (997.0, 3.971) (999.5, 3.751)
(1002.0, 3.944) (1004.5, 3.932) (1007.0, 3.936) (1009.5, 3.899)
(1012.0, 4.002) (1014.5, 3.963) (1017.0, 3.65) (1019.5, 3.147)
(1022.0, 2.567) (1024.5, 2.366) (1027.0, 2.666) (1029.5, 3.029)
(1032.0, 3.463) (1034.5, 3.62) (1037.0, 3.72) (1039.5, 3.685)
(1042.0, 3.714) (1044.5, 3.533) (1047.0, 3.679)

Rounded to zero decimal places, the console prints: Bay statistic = 46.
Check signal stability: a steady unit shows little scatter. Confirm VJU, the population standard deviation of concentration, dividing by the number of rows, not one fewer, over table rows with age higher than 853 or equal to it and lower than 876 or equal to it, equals 0.53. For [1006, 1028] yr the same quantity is 0.63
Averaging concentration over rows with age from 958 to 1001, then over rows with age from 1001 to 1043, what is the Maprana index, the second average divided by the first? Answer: 0.98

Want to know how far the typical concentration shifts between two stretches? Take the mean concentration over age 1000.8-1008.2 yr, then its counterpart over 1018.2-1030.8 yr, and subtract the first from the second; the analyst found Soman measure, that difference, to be -1.2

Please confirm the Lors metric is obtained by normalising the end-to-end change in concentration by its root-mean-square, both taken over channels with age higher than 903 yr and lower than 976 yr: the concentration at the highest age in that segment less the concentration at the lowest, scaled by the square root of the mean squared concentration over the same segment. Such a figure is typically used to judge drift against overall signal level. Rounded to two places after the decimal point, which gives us -0.16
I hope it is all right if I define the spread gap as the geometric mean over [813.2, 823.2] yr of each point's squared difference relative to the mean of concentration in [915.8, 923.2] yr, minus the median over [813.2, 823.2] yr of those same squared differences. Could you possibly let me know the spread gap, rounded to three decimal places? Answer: 0.022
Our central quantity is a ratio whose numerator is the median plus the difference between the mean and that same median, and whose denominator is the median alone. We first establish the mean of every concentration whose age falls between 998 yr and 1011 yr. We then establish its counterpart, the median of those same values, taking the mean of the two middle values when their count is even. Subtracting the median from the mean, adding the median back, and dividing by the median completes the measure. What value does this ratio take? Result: 0.99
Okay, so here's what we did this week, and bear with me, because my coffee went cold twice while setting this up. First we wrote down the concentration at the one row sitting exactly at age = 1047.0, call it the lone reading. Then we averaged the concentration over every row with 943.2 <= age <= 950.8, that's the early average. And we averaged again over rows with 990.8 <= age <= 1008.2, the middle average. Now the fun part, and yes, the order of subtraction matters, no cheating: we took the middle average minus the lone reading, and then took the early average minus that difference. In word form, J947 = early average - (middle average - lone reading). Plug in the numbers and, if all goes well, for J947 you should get 1.8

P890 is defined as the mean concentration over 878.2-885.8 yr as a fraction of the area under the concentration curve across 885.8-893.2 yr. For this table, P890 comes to 0.14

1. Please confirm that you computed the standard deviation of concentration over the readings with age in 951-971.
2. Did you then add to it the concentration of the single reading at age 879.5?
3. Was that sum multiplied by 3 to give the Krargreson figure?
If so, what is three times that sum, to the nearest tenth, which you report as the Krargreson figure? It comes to 12.8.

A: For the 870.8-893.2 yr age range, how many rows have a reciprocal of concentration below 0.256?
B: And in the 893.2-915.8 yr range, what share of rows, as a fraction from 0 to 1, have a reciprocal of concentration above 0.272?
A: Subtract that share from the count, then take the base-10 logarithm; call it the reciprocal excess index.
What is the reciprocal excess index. 0.5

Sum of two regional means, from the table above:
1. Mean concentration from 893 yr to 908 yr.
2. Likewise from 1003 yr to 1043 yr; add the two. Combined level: 7.46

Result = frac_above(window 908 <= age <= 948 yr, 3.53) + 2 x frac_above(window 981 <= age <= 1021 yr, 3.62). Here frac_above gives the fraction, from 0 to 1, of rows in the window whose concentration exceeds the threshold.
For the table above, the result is 2.4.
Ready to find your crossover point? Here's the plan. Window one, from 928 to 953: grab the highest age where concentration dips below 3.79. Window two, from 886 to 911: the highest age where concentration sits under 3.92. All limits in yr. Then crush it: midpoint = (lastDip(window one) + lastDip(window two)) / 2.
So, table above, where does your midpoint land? 927.0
